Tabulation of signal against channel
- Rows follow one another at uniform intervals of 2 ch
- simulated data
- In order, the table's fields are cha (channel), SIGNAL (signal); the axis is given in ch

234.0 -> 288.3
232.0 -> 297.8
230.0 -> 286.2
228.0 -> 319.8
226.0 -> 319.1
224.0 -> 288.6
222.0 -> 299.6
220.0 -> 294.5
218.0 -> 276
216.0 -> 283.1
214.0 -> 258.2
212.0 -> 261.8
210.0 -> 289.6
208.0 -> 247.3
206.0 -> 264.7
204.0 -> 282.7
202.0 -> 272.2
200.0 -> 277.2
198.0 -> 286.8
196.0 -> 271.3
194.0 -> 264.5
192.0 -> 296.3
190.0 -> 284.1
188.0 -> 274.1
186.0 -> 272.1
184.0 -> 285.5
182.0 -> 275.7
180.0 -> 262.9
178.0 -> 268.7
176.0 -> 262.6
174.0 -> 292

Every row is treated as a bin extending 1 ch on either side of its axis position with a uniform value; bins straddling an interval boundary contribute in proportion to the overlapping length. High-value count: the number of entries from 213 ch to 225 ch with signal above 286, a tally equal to 3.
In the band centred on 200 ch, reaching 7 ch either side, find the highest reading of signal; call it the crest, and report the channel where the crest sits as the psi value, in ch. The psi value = 198.0 ch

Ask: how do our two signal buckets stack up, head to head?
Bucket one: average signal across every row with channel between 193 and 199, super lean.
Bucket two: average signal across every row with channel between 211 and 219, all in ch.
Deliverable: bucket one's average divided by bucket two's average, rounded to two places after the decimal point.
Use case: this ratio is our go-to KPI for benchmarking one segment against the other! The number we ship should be 1.02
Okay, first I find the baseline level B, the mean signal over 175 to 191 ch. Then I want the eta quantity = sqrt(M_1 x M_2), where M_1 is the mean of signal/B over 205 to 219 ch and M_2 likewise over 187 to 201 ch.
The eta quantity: 1.00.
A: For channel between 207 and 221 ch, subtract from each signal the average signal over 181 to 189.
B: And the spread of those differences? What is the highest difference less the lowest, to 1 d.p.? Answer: 47.2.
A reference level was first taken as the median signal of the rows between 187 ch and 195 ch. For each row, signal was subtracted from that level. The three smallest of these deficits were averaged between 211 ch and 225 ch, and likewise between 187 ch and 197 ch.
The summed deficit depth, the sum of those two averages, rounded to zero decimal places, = -21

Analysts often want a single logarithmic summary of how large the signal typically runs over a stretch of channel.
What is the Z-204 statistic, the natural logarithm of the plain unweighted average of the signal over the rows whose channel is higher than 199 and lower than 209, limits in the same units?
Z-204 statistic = 5.59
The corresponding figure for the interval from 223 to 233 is 5.71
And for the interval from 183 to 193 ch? 5.64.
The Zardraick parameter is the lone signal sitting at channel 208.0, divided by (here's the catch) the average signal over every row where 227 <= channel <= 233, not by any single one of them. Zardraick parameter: 0.82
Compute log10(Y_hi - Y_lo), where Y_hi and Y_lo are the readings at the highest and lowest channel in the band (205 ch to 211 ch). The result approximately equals 1.40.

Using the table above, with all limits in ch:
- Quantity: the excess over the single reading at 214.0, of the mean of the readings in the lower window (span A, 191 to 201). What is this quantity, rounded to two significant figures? 21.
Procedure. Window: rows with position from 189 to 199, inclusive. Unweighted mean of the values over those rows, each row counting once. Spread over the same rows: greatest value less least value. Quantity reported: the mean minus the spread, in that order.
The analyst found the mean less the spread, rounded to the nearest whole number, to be 249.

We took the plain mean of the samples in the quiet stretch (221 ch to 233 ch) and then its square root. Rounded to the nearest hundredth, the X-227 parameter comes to 17.37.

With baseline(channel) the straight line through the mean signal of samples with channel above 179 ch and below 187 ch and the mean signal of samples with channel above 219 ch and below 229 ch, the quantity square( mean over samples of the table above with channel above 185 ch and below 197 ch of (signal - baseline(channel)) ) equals 8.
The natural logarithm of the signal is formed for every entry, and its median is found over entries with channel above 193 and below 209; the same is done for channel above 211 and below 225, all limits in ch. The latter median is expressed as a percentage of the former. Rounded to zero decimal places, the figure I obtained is 101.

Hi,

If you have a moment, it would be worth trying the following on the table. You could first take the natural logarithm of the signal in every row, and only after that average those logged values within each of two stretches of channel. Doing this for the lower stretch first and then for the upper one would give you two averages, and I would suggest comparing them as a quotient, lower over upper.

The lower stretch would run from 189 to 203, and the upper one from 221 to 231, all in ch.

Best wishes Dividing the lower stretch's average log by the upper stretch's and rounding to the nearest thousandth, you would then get 0.986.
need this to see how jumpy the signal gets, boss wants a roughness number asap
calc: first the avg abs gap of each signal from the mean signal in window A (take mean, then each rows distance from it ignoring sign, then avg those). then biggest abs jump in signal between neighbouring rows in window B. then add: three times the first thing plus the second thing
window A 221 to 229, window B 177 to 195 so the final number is 70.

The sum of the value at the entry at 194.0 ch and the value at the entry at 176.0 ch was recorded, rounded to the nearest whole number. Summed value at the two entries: 527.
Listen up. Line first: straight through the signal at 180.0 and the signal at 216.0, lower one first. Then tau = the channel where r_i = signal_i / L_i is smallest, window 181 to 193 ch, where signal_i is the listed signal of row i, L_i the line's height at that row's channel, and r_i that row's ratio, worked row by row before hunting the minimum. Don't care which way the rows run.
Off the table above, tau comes 186.0 ch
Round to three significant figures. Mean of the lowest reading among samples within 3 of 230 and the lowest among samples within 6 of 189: 275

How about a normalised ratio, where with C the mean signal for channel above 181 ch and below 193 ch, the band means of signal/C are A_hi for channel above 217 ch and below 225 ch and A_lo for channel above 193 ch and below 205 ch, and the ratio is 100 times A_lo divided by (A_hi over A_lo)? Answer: 93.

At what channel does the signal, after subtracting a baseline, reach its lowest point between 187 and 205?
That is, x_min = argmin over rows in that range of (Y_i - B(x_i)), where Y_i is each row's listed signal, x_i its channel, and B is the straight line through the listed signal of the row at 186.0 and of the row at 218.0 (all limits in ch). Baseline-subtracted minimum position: 194.0 ch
